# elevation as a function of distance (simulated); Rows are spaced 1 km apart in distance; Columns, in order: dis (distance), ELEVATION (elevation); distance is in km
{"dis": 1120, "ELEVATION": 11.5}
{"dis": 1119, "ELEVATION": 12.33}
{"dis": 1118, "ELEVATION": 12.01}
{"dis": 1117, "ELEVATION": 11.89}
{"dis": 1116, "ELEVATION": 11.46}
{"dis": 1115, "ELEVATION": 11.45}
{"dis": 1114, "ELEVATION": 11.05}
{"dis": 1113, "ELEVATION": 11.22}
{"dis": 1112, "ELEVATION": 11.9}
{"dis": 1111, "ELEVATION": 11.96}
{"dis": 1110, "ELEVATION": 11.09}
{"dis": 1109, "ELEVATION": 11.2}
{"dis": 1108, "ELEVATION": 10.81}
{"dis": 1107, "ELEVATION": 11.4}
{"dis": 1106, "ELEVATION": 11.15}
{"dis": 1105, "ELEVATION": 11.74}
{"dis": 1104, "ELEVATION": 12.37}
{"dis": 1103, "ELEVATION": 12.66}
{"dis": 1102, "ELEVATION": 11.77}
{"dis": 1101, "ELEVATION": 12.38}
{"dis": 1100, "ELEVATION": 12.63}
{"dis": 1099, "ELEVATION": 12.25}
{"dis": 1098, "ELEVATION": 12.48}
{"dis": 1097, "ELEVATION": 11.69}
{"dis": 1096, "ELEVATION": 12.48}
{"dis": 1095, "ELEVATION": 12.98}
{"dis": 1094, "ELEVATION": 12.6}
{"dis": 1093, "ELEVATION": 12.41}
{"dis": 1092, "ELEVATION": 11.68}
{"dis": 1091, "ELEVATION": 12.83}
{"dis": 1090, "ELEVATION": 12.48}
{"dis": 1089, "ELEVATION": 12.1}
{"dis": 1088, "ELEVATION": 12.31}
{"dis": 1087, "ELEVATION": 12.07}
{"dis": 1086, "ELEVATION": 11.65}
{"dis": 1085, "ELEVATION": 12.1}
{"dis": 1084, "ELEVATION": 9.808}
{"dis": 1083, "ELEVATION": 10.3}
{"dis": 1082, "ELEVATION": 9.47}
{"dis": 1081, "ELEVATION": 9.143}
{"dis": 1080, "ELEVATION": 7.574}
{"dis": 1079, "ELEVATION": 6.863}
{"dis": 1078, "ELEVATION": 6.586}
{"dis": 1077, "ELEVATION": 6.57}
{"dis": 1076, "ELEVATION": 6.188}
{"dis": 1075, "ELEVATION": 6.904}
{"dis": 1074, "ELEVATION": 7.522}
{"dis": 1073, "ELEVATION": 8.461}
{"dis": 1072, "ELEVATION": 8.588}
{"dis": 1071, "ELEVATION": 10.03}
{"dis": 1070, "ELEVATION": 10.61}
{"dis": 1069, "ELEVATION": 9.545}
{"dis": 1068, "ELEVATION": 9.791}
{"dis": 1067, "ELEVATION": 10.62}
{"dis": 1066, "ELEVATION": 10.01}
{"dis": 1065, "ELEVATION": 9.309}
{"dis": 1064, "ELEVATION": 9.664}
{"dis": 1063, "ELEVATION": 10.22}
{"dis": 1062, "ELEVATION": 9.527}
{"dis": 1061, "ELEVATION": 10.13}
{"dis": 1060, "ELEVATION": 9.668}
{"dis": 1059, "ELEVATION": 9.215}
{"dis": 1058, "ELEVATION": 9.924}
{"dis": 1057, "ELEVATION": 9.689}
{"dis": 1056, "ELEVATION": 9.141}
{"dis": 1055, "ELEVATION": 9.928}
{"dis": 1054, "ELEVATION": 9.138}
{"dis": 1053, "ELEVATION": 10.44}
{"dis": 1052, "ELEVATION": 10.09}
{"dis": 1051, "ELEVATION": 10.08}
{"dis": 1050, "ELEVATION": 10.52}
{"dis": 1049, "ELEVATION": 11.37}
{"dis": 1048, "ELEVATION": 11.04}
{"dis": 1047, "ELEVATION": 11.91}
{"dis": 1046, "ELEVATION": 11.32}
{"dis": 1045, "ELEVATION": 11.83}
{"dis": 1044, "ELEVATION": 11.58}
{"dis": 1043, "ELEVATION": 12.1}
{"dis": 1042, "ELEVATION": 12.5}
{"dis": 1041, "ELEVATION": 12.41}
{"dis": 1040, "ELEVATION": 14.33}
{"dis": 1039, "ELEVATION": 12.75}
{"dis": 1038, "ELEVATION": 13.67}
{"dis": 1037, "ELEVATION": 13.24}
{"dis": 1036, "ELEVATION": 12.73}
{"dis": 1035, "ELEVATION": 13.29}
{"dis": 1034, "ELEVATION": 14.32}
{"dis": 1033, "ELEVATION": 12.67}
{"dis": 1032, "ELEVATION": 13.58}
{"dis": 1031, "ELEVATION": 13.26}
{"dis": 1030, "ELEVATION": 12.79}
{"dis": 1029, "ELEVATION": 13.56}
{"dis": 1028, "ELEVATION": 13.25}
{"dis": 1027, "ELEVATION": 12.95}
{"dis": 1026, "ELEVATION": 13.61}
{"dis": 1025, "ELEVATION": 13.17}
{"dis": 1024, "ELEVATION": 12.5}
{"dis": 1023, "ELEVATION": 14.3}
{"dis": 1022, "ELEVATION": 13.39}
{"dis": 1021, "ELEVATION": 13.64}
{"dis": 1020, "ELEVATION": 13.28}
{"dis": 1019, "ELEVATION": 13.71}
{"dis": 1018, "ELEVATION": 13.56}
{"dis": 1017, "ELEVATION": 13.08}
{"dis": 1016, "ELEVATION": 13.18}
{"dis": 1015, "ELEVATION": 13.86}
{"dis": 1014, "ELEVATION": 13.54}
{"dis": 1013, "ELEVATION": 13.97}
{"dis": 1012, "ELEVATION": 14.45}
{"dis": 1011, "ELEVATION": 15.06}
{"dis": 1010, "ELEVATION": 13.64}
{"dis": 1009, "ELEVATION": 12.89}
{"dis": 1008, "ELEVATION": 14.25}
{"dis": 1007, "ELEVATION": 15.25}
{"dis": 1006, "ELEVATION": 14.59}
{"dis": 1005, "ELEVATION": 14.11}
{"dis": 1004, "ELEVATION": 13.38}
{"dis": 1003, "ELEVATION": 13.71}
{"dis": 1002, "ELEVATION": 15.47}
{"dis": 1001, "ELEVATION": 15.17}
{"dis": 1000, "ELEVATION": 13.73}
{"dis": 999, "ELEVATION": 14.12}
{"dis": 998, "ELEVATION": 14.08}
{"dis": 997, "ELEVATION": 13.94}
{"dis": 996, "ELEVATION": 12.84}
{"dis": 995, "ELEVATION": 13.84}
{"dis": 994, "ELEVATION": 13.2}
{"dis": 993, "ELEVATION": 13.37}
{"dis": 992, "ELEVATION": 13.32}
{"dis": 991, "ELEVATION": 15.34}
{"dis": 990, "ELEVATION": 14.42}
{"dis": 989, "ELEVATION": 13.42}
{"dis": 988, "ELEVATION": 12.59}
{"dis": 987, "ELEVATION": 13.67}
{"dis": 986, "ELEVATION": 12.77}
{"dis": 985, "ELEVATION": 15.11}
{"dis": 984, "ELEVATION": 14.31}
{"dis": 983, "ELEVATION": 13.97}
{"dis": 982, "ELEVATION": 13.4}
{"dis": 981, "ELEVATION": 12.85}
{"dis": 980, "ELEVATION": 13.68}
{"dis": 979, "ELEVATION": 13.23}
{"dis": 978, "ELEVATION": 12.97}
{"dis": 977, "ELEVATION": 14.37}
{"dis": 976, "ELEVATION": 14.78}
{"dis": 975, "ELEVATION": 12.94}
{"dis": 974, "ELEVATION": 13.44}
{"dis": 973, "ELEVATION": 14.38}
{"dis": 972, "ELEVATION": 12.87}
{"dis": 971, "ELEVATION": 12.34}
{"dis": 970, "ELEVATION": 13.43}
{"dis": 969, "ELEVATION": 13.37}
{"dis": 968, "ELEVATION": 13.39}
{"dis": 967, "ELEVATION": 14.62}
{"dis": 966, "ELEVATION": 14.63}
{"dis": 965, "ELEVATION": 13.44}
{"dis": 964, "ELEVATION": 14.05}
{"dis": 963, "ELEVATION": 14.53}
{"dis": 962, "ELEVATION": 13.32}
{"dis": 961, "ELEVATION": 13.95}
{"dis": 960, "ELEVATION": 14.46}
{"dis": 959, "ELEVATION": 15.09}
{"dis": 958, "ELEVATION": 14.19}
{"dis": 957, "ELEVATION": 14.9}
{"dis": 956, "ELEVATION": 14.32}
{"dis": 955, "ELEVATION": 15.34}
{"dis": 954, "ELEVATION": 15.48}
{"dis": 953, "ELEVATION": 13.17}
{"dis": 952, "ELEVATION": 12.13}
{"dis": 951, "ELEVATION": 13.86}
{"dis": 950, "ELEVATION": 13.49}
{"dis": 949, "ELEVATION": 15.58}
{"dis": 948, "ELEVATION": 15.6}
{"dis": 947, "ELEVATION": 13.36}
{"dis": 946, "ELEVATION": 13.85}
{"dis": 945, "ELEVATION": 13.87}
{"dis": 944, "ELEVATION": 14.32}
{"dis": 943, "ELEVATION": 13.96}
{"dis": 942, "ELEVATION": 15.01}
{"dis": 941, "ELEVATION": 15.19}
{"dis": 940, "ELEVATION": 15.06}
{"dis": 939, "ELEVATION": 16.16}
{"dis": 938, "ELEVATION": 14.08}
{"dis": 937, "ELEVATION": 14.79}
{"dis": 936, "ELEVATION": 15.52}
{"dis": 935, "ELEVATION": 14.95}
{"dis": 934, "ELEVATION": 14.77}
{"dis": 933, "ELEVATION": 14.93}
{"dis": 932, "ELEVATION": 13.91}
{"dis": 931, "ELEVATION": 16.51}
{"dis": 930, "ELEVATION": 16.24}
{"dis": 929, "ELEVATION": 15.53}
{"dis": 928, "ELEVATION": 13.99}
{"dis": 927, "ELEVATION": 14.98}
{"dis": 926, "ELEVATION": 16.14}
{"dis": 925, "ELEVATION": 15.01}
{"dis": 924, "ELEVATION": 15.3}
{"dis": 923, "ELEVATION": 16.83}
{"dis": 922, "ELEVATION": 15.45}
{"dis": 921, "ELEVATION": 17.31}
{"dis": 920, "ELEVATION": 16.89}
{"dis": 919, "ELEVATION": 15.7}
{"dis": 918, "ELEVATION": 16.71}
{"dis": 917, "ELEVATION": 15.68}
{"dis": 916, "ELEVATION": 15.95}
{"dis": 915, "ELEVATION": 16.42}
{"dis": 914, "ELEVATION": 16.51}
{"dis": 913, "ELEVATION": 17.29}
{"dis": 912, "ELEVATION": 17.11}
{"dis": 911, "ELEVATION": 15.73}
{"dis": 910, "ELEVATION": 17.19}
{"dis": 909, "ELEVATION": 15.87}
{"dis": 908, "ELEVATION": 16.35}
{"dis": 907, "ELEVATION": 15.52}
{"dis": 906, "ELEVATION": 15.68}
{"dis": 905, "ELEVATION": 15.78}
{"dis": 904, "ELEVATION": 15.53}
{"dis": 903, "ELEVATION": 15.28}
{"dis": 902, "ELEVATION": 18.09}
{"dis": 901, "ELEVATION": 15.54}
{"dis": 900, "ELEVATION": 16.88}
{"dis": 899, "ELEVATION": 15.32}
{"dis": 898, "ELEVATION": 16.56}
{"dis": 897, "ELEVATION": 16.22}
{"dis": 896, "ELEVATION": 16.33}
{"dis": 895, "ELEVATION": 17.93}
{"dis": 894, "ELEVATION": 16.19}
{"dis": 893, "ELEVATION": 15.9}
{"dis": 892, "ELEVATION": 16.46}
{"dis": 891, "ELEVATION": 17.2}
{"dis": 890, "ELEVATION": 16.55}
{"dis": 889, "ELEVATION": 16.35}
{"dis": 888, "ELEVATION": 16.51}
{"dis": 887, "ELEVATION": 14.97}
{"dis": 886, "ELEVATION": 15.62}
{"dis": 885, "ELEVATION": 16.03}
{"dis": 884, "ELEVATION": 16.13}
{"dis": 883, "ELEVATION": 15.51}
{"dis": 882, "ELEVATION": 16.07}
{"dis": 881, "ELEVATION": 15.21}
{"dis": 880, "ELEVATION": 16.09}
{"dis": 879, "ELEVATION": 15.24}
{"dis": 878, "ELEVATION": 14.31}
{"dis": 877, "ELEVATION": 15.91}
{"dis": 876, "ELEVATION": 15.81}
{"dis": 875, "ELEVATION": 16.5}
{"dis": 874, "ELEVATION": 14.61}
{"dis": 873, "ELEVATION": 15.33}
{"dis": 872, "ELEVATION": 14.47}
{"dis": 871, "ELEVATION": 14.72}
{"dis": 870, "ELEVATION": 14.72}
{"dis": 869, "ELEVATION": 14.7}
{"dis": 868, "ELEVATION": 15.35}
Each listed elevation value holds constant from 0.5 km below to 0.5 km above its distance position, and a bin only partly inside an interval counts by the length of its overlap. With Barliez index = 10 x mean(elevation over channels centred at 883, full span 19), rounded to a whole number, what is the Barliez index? 158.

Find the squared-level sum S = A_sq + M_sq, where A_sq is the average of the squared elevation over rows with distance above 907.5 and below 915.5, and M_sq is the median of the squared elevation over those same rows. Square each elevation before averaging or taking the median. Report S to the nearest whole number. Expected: 546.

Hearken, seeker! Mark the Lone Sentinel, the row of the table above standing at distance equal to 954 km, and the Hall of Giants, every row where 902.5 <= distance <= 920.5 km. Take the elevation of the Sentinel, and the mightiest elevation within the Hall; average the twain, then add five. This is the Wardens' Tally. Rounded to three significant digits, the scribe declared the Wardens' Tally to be 21.4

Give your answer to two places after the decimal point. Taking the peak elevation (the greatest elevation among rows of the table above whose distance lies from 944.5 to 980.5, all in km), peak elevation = 15.60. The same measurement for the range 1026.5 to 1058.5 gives 14.33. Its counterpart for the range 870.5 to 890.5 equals 16.55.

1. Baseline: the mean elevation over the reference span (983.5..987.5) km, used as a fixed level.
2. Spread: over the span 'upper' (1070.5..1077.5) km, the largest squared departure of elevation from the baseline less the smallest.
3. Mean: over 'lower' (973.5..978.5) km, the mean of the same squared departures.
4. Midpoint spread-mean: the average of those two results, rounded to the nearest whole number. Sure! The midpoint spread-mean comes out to 23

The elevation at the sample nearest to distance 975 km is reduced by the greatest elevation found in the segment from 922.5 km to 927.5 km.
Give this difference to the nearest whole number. -4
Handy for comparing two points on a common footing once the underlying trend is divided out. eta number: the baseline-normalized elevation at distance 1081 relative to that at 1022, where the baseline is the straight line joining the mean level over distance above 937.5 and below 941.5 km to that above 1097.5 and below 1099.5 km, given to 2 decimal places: 0.74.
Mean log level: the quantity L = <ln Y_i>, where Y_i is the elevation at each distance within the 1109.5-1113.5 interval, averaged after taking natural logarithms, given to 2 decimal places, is 2.45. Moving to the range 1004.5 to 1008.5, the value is 2.68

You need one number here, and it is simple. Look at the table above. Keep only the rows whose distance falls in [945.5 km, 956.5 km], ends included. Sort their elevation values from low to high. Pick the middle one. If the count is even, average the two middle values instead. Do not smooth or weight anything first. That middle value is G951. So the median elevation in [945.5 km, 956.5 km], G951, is 13.9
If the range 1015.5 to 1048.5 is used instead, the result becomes 13.2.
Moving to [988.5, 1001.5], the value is 13.8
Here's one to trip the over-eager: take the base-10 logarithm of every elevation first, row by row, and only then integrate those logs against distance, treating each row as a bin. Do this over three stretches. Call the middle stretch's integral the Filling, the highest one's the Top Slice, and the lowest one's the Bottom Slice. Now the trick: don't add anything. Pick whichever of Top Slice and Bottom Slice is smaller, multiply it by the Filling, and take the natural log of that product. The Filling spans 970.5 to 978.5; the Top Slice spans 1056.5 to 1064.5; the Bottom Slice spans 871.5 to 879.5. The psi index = 4.27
